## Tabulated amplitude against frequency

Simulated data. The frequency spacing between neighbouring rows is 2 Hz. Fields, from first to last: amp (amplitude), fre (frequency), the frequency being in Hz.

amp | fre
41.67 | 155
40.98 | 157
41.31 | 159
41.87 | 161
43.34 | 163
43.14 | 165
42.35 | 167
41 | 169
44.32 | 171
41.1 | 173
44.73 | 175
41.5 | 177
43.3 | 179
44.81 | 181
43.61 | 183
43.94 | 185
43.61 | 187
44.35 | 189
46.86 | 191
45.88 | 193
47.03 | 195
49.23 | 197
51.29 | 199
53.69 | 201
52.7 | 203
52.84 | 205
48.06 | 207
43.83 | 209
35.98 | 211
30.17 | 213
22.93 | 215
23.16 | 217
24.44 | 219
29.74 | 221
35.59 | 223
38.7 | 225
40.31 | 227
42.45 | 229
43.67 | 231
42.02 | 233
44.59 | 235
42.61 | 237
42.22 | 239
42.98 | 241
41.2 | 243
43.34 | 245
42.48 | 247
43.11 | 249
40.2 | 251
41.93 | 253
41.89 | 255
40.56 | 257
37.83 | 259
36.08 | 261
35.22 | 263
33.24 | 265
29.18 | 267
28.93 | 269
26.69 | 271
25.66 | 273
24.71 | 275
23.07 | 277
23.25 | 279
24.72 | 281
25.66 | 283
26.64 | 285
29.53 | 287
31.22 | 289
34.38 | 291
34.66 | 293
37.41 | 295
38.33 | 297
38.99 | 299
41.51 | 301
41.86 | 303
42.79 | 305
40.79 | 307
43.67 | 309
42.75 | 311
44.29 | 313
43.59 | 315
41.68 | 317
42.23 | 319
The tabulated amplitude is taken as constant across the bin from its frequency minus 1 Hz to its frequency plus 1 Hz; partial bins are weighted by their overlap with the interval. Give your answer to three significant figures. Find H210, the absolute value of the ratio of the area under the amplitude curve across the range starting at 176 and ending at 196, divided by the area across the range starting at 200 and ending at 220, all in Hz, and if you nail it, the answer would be 1.15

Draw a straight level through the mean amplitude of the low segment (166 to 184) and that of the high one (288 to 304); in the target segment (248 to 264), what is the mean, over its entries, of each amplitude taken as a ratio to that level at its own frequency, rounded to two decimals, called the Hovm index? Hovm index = 1.01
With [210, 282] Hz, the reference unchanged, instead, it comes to 0.89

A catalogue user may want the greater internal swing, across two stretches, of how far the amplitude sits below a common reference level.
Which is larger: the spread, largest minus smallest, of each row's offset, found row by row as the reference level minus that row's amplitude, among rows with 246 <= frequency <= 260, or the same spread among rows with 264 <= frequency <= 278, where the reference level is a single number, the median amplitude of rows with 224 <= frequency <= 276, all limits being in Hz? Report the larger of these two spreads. 10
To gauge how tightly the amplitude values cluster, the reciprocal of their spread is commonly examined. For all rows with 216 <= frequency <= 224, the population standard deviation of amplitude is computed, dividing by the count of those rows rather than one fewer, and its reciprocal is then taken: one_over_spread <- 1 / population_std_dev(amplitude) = 0.20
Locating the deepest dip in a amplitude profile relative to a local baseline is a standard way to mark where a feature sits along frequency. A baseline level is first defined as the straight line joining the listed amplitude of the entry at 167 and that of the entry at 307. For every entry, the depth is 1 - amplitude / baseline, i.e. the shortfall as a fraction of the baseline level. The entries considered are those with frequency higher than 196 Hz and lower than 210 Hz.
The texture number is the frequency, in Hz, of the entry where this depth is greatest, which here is 209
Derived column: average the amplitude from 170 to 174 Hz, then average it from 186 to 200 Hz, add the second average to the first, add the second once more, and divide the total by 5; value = 27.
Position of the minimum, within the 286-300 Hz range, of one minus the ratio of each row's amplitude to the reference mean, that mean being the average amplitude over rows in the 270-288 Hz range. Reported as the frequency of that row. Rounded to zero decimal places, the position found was 299 Hz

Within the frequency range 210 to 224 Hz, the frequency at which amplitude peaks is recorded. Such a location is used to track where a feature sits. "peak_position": 211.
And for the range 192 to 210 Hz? 201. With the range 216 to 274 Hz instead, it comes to 235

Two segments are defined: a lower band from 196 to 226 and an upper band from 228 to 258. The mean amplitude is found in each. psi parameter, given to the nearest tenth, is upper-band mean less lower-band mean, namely 2.9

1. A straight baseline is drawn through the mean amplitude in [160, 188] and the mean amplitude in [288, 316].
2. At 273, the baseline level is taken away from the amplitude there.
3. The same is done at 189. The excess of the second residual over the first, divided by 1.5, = 11.0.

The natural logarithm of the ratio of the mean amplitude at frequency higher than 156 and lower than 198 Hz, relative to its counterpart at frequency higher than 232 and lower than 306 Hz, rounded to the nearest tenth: 0.2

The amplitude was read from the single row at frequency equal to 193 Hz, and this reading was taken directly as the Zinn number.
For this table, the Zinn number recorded 45.88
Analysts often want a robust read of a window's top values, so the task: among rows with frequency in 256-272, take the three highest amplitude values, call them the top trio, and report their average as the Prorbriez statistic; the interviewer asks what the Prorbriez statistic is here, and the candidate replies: 38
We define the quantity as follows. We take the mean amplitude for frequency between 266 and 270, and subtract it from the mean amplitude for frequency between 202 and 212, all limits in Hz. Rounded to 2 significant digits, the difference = 18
